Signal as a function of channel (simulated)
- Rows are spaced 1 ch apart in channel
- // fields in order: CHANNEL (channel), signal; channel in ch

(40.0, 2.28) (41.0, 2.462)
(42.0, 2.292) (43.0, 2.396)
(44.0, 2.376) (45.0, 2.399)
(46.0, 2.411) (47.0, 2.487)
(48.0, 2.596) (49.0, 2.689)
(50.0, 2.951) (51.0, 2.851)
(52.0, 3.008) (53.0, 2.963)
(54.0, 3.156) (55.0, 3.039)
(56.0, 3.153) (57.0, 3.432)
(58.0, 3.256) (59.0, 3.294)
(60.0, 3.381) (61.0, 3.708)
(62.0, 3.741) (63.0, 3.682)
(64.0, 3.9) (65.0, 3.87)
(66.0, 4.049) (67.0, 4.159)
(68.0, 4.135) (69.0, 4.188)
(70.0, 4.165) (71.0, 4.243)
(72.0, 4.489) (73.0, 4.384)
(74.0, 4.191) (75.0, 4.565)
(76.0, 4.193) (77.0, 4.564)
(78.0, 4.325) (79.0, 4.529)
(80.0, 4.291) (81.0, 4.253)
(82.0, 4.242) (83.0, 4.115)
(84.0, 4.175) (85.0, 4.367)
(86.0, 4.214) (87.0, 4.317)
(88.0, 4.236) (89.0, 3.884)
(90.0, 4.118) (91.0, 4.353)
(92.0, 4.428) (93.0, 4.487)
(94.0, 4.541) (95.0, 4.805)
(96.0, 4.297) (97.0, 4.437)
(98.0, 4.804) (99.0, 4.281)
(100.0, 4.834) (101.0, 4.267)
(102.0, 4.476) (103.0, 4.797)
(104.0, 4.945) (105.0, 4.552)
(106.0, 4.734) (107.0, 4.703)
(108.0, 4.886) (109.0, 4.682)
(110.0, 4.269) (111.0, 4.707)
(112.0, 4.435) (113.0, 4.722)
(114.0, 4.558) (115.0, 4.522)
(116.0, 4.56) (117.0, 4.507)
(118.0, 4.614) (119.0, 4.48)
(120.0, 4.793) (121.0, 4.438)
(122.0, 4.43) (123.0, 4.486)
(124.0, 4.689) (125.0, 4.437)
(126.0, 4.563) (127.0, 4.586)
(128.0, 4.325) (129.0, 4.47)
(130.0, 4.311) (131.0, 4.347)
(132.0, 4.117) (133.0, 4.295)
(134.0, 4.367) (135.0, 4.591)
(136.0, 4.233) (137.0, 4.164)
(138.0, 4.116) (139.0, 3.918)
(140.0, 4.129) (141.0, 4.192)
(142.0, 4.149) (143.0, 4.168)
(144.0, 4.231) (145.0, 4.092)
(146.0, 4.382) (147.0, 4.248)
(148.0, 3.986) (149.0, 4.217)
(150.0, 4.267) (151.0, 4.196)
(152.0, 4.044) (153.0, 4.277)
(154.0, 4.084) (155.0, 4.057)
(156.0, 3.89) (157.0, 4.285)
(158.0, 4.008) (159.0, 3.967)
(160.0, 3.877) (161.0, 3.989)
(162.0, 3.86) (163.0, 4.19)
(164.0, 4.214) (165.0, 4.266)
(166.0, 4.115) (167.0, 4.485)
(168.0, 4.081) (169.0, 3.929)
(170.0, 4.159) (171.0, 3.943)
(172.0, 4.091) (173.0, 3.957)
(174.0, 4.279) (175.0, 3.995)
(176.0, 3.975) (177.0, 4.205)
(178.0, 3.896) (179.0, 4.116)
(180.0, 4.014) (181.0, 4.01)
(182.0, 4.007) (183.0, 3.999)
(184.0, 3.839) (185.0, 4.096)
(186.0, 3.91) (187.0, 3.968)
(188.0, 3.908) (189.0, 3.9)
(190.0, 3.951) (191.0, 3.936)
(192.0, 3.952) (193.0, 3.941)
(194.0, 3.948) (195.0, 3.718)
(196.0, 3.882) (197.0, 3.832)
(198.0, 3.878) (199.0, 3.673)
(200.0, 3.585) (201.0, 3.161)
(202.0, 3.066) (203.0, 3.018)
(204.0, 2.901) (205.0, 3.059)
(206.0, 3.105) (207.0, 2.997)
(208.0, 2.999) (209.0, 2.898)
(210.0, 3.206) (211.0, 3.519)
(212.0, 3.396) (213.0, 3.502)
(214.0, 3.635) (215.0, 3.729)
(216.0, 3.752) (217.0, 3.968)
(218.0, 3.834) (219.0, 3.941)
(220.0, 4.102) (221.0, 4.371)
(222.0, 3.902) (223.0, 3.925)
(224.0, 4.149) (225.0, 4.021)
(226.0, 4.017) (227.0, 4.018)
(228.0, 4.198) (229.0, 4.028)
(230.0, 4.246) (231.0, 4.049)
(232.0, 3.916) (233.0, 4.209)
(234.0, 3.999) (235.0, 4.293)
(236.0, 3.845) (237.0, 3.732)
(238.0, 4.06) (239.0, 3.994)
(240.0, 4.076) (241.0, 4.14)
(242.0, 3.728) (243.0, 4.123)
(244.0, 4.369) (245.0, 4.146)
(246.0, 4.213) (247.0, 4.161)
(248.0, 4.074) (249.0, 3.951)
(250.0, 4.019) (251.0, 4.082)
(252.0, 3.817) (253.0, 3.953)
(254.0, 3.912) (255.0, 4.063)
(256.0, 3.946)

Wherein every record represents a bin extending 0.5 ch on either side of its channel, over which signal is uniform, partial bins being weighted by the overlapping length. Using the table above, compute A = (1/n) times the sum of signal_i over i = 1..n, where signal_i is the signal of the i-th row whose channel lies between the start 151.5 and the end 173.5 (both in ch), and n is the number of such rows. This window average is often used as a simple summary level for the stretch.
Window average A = 4.08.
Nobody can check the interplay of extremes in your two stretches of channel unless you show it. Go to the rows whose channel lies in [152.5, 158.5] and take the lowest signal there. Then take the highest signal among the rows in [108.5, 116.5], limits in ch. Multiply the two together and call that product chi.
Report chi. 18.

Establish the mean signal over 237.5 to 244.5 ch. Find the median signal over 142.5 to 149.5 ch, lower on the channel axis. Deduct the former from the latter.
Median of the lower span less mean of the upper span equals 0.15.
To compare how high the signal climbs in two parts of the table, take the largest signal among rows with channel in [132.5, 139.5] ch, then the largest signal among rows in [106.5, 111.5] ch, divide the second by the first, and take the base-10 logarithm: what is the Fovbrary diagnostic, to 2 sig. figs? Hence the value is 0.027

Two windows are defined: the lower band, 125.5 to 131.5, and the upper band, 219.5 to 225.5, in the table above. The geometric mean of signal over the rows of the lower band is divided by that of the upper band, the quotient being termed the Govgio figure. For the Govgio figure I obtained 1.09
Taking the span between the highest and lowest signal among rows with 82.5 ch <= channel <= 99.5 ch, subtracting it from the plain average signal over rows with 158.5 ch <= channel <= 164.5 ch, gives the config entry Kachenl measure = 3.10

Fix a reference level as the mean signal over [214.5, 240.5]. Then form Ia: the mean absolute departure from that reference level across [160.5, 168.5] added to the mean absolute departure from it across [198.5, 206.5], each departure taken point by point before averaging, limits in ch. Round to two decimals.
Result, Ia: 1.00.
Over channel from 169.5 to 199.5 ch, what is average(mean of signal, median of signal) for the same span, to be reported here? 3.96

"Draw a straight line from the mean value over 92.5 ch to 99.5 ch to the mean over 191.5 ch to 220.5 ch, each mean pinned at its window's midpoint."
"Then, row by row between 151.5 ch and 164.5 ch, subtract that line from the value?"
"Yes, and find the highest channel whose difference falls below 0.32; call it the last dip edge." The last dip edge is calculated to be 164.0 ch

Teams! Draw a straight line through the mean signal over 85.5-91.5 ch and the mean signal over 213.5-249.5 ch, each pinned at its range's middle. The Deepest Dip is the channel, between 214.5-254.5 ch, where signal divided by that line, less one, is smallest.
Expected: 215.0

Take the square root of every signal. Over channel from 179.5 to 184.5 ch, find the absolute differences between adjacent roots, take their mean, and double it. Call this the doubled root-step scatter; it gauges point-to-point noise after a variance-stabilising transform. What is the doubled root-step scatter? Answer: 0.022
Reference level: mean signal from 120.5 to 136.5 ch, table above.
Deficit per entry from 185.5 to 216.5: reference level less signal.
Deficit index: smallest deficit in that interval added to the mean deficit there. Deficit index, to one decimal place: 1.3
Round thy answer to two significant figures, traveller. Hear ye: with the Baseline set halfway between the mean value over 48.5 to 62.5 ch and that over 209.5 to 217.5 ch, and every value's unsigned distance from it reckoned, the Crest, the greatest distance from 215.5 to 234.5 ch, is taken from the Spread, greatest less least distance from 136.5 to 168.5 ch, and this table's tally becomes -0.36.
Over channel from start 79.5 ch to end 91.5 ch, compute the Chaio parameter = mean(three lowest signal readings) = 4.04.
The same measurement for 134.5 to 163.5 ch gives 3.88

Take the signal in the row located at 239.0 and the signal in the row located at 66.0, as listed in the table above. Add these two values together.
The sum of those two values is 8.0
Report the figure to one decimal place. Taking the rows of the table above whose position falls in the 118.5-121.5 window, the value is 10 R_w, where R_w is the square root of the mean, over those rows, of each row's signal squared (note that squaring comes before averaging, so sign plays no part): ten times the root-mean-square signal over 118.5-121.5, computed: 45.7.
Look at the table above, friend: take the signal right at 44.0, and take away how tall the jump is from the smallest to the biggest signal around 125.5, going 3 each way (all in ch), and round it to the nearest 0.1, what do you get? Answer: 2.0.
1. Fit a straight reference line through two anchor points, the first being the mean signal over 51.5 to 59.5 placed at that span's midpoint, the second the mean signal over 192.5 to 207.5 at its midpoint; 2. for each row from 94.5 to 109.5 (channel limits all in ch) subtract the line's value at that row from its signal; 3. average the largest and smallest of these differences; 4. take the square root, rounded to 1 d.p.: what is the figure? 1.2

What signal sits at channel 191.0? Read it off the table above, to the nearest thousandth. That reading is 3.936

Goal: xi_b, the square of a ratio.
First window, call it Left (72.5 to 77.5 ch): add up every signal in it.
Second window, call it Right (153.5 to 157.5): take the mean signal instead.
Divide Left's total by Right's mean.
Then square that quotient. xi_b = 29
